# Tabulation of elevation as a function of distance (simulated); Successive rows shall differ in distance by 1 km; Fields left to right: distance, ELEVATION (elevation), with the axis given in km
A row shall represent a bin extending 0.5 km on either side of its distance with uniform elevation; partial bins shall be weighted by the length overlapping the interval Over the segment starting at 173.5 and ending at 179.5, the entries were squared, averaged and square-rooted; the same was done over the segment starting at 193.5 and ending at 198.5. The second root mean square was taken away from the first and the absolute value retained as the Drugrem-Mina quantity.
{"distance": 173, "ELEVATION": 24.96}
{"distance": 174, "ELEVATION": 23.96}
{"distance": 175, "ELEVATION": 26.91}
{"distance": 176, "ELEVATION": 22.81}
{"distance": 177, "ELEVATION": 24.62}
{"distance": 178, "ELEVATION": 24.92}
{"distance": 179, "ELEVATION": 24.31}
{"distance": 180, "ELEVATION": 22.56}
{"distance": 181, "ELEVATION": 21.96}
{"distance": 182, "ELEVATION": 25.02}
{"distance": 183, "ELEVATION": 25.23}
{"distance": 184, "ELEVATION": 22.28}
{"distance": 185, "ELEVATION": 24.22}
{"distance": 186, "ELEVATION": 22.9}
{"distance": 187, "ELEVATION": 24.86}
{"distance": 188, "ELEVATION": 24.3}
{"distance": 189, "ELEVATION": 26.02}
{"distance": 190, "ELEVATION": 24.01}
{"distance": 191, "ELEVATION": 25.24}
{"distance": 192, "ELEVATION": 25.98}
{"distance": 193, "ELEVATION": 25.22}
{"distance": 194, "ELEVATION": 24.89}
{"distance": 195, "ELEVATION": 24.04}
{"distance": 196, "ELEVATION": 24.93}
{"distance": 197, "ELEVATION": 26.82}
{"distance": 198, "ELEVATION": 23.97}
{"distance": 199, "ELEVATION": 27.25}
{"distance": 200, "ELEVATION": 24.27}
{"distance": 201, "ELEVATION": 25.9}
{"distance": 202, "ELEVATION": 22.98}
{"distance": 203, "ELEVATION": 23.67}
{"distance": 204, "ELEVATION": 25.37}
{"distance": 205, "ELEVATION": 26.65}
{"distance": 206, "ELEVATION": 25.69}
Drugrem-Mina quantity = 0.33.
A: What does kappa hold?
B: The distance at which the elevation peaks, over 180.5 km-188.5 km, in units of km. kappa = 183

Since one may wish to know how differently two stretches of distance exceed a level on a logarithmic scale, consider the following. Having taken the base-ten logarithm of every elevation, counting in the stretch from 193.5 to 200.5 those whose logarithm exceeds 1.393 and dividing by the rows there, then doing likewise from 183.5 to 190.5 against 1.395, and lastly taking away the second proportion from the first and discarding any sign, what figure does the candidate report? 0.29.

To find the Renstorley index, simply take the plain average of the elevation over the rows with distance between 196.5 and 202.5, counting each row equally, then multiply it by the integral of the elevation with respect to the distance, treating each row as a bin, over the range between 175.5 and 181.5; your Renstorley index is 3558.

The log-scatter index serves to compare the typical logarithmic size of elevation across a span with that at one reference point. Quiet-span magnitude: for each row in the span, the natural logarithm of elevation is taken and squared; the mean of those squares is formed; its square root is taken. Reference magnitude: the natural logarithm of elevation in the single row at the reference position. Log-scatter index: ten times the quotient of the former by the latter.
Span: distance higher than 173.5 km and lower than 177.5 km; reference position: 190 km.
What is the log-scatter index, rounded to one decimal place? 10.1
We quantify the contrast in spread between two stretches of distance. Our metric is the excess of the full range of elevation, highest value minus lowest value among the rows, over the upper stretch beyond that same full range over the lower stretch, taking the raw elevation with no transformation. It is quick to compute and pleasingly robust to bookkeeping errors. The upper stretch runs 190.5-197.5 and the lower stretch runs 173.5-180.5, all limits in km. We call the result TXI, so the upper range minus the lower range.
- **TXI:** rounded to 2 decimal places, -1.57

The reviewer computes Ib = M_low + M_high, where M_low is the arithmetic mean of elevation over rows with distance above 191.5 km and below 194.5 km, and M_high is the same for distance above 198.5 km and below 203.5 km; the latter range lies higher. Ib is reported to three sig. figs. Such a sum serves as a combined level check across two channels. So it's 50.2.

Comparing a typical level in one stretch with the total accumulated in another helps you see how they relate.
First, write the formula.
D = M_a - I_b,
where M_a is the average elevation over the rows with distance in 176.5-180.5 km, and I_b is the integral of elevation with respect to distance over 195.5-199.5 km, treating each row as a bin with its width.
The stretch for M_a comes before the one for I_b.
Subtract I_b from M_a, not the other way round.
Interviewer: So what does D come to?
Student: -79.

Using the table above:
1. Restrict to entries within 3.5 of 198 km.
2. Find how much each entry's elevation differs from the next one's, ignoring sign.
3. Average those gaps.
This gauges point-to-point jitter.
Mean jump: 2.3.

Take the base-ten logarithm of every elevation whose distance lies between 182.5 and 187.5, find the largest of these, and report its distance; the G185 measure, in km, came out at 183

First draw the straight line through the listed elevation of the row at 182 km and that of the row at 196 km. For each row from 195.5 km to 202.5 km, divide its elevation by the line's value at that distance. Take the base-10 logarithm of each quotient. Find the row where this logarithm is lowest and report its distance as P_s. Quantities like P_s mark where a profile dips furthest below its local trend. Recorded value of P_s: 202 km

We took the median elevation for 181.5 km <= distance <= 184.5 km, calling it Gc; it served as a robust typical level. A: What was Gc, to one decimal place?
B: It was 25.0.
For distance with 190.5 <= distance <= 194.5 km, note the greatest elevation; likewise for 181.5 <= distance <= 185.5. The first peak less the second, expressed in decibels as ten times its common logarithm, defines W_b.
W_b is -1.2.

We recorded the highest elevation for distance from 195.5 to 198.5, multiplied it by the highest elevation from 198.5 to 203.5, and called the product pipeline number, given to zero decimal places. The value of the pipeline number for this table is 731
